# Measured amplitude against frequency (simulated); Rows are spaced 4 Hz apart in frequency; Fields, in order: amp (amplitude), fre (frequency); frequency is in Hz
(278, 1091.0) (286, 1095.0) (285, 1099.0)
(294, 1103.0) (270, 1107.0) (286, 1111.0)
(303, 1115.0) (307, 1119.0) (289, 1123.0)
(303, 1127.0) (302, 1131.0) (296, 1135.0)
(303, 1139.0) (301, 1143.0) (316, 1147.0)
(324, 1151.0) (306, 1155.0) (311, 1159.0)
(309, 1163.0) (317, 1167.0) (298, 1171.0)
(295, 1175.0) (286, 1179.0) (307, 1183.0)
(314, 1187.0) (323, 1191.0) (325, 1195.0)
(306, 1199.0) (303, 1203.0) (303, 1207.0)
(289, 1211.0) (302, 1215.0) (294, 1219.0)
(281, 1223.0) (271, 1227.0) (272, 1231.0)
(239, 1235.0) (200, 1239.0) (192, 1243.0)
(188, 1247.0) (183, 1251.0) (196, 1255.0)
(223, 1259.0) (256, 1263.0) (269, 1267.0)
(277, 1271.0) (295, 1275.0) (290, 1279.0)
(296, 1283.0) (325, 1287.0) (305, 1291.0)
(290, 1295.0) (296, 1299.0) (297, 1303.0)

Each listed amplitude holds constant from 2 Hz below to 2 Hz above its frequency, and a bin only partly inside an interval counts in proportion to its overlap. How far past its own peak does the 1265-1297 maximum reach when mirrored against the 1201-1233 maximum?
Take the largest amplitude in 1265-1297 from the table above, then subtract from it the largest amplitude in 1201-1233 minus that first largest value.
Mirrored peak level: 347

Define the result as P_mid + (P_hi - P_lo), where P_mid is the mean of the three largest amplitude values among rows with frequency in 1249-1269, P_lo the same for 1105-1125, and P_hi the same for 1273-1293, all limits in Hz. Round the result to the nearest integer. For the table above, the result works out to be 258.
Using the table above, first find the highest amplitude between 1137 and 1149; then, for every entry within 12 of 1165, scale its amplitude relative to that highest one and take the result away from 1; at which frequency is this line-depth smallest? 1167.0 Hz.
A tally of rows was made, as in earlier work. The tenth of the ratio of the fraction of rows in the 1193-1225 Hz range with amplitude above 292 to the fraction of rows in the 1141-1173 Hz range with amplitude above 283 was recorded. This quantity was 0.075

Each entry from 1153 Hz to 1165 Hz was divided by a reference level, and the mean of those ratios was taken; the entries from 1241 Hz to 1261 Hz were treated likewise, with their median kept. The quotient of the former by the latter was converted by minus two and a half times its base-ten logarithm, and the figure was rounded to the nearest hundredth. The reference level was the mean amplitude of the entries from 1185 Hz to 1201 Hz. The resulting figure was -0.52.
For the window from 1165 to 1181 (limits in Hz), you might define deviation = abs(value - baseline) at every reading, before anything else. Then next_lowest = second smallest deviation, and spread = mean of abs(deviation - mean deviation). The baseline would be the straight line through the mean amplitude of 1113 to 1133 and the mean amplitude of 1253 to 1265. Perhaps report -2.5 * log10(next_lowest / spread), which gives -1.3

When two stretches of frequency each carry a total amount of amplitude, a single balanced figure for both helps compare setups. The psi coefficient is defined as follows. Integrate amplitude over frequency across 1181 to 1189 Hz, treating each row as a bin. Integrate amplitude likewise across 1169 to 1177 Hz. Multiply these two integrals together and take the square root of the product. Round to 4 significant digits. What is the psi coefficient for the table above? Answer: 2427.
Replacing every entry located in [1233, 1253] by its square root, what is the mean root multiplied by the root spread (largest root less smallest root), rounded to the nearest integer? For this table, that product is 27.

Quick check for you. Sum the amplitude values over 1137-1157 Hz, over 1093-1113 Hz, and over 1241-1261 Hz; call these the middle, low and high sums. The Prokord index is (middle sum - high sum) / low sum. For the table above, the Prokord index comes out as 0.40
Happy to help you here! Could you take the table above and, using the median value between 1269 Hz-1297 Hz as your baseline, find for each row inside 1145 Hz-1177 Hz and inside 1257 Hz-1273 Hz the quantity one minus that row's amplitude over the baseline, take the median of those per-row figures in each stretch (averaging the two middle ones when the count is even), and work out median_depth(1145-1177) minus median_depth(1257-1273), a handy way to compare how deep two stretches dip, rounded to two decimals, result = -0.16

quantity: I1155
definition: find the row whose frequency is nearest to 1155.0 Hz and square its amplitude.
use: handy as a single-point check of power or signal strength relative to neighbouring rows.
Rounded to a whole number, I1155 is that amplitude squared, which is 93636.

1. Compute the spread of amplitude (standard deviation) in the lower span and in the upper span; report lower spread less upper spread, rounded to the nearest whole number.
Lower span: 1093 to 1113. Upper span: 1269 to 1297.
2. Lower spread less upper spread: -6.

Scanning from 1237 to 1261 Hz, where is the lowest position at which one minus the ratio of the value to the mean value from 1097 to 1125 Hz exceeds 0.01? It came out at 1239.0 Hz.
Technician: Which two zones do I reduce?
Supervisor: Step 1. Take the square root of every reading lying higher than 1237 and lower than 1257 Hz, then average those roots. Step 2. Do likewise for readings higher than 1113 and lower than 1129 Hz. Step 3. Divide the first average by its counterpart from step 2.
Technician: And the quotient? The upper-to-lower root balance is 0.80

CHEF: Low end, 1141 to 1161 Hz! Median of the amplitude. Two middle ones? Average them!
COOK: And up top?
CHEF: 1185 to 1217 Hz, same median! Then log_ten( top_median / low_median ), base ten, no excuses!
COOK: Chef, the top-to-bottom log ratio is -0.009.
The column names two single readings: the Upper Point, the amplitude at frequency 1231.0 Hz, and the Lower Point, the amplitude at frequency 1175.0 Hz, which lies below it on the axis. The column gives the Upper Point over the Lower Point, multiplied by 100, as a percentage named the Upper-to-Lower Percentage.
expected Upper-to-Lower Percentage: 92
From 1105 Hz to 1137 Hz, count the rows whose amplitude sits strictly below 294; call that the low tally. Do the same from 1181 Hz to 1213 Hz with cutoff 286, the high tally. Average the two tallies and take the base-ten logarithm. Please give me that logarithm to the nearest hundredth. 0.18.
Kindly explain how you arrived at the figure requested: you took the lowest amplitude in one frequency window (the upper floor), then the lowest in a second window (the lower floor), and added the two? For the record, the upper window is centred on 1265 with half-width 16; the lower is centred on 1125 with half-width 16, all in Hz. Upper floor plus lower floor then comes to 469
